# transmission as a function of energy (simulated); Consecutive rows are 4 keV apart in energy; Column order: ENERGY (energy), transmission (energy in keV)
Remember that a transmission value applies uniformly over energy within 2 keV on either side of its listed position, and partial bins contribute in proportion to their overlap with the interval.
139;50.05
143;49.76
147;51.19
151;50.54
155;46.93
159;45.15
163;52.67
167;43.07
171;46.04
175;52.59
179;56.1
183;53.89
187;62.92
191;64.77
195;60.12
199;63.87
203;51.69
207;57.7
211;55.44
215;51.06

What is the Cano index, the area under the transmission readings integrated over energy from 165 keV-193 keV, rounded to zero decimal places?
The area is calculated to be 1518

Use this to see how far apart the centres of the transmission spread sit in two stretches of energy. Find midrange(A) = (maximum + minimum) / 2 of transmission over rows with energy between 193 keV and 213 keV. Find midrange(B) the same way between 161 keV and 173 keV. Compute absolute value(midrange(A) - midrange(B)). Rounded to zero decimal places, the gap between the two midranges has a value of 10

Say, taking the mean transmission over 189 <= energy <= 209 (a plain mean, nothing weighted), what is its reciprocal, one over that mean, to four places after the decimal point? 0.0168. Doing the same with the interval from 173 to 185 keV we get 0.0185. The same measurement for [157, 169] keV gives 0.0213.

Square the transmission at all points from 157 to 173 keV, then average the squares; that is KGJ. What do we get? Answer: 2197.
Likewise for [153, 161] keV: 2120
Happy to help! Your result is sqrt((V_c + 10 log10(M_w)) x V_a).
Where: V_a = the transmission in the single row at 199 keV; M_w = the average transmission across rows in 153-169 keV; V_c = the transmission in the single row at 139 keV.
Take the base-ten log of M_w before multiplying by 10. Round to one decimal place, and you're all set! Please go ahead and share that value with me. 65.3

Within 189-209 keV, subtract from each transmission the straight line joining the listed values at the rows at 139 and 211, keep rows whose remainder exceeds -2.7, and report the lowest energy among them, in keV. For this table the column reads 191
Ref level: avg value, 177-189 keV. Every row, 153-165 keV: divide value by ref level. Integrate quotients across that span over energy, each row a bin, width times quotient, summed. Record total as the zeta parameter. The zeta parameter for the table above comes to 10.0 keV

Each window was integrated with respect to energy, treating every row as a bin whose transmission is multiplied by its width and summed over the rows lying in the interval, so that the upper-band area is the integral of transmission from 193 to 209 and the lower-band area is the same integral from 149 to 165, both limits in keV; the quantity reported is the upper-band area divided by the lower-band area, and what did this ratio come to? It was 1.20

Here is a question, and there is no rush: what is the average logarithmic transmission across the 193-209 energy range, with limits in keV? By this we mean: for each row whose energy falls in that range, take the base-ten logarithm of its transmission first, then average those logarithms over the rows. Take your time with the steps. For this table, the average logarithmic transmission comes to 1.76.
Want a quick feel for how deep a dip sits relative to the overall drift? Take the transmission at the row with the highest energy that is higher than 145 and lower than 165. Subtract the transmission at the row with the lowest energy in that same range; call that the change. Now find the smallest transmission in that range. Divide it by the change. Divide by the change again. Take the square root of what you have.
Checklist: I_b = 4.5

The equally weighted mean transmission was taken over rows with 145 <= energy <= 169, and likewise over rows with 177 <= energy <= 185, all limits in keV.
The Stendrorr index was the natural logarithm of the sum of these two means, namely 4.637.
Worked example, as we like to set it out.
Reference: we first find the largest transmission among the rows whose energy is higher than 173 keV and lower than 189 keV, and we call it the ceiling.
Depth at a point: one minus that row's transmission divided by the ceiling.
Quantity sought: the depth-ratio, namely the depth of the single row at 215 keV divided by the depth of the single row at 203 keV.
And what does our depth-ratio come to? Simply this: 1.1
